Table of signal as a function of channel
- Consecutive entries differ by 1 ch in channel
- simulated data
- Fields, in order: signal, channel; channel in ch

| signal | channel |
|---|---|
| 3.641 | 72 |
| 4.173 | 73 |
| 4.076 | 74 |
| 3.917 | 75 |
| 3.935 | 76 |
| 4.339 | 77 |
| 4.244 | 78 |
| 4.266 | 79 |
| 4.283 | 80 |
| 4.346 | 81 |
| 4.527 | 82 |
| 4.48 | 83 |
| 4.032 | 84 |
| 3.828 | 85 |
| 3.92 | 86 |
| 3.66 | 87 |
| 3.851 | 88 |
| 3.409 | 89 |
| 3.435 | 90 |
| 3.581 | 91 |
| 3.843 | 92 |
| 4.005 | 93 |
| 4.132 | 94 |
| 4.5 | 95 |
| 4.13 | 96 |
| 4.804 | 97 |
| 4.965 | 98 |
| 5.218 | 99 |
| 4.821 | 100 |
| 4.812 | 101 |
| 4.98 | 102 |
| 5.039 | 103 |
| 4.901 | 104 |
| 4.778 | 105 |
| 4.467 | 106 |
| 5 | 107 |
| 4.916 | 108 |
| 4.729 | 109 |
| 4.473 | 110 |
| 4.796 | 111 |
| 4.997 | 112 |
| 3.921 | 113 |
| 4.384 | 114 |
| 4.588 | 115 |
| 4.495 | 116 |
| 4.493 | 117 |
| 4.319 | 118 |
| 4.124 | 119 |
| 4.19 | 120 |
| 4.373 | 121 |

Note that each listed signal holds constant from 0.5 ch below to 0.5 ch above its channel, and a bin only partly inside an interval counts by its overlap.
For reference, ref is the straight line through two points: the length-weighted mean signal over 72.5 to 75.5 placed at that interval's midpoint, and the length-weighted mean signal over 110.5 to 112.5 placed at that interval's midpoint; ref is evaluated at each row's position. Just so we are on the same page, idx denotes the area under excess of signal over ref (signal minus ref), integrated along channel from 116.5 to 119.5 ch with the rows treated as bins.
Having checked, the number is -2.2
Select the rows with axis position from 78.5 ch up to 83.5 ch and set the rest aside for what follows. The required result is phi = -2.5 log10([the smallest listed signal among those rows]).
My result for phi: -1.58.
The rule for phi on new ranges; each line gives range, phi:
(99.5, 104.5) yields -1.71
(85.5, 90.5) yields -1.33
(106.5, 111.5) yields -1.63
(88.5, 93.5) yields -1.33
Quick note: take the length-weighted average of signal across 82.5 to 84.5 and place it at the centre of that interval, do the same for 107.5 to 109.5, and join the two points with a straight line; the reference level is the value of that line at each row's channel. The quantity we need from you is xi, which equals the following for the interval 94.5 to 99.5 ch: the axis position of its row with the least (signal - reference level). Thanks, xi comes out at 96 ch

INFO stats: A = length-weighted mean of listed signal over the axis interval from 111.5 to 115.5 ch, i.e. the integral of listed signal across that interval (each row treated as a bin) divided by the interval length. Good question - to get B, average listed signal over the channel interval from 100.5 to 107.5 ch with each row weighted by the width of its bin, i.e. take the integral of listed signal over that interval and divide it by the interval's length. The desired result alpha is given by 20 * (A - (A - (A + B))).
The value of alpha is 187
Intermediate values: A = 4.47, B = 4.9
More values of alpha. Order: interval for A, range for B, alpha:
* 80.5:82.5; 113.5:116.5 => 179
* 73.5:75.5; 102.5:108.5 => 177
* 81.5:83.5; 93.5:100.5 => 183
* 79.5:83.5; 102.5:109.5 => 185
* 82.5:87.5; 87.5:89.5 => 152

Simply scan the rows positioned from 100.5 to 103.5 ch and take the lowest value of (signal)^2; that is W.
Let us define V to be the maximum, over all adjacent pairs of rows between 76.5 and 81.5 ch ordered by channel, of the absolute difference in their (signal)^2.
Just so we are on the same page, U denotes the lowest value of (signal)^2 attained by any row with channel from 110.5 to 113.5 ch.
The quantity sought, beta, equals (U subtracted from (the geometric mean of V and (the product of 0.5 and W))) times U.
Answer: -189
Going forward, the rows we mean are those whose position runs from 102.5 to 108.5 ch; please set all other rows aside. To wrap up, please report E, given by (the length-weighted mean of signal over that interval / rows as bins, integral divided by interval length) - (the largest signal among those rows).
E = -0.19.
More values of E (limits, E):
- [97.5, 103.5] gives -0.25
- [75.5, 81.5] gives -0.11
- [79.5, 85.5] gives -0.28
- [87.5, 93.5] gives -0.32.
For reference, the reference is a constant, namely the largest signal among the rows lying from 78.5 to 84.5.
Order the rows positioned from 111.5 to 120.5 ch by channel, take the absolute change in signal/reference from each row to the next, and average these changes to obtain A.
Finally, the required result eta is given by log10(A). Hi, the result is -1.20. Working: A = 0.063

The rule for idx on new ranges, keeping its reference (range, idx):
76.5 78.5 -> 0.3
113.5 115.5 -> -1.0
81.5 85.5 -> -0.2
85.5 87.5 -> -1.1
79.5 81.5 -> 0.2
